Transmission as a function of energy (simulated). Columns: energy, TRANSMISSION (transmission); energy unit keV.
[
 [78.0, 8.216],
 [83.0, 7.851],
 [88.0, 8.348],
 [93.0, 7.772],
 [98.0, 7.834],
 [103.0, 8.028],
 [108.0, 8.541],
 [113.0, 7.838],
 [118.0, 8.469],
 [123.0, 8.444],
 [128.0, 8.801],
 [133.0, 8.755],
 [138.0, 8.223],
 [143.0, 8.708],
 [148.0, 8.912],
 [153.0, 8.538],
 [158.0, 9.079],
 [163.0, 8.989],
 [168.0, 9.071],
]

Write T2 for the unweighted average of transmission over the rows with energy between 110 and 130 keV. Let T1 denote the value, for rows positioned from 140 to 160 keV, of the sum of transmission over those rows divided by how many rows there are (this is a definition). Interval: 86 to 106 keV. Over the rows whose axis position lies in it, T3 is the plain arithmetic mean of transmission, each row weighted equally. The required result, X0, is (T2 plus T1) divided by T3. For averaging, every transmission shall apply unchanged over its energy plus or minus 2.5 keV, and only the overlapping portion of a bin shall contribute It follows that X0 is 2.15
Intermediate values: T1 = 8.81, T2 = 8.39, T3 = 8.00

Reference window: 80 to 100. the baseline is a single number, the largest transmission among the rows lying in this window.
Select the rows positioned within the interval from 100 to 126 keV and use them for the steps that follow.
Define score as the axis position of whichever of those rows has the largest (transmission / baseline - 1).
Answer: 108.0 keV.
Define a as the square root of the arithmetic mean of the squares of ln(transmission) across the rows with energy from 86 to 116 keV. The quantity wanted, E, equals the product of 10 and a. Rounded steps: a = 2.09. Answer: 20.9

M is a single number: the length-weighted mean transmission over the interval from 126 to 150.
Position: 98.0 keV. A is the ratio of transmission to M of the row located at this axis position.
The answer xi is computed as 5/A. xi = 5.54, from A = 0.903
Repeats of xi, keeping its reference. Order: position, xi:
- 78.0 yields 5.28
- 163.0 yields 4.82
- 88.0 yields 5.19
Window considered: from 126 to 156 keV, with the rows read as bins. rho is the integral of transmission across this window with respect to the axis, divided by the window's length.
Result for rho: 8.7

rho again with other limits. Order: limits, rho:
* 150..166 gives 8.9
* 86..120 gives 8.1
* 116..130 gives 8.6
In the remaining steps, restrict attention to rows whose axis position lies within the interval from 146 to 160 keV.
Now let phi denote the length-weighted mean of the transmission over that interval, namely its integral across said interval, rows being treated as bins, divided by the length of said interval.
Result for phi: 8.8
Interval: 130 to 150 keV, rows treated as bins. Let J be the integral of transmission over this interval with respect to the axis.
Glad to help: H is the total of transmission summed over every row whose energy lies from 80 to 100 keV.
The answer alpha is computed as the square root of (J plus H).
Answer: 14.3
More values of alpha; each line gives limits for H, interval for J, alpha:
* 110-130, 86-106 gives 13.9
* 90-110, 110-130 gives 14.1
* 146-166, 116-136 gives 14.4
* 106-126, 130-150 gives 14.4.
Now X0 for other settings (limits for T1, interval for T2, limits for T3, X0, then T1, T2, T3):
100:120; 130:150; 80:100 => 2.12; 8.22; 8.65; 7.95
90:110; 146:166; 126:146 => 1.96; 8.04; 8.88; 8.62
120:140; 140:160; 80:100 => 2.18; 8.56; 8.81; 7.95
